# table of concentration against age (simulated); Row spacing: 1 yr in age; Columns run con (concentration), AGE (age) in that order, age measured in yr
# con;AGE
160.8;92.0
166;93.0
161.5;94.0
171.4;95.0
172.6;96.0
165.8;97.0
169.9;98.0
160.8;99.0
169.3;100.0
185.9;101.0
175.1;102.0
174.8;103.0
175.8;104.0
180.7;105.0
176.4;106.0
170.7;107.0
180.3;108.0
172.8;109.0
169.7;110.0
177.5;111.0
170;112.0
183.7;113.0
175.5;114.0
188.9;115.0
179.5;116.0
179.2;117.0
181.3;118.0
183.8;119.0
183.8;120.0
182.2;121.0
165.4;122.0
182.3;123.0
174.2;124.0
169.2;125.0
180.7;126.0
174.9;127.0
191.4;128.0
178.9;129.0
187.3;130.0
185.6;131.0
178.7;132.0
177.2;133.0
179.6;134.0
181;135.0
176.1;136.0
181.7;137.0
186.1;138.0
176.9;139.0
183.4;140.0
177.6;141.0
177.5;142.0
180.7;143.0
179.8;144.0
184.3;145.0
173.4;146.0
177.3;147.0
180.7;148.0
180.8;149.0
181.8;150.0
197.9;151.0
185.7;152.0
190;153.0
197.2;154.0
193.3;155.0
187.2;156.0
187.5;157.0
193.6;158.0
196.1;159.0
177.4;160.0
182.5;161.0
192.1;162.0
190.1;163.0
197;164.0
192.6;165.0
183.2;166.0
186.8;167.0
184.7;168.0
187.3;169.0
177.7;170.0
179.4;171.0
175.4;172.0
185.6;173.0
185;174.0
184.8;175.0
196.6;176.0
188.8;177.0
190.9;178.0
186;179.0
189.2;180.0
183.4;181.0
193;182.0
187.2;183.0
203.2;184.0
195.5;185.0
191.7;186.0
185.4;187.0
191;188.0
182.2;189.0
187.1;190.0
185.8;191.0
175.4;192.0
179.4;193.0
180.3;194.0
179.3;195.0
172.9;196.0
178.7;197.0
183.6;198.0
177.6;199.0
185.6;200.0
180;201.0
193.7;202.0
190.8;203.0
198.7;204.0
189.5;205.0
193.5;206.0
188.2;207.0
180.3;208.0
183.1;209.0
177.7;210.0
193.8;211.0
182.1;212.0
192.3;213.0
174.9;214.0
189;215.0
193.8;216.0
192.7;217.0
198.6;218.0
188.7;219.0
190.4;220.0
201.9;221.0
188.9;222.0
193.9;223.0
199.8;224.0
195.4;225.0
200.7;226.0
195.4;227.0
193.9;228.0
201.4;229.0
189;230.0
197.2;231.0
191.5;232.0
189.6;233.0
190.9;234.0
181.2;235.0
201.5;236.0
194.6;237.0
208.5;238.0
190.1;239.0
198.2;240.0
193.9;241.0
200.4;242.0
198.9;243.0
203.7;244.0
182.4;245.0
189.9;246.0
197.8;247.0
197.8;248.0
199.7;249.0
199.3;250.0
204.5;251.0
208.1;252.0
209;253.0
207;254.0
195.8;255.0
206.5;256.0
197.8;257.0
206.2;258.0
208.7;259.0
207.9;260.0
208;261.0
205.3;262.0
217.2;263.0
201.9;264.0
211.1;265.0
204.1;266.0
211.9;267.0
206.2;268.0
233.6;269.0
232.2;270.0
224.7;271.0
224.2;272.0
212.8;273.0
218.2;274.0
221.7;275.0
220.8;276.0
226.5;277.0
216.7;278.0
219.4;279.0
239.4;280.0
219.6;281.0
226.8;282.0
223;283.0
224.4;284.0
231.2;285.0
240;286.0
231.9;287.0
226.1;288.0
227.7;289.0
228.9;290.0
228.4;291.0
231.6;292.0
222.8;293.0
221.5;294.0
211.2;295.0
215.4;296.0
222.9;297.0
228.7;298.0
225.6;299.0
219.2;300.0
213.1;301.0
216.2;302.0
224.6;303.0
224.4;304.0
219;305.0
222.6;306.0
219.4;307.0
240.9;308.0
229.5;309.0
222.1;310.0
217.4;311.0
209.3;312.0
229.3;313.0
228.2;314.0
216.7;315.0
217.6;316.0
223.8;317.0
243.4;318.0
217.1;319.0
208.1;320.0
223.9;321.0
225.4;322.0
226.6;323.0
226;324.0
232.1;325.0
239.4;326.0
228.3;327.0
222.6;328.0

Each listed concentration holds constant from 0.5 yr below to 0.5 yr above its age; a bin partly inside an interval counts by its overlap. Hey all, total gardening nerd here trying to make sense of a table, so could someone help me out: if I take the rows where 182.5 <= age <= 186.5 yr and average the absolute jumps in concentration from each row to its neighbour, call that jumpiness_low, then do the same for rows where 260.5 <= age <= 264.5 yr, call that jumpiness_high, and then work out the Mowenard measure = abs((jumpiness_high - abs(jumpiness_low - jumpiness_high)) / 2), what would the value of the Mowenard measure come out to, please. 4.6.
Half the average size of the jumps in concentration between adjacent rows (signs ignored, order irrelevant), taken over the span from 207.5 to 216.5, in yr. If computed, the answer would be 5.2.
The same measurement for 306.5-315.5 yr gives 5.4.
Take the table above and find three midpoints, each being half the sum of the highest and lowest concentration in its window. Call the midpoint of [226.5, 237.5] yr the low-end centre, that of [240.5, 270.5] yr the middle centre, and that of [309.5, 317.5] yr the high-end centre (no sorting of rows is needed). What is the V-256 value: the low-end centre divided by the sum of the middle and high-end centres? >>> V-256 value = 0.448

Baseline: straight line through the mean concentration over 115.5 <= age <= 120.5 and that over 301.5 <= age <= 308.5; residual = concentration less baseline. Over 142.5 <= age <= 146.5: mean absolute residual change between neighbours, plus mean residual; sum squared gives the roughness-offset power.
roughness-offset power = 6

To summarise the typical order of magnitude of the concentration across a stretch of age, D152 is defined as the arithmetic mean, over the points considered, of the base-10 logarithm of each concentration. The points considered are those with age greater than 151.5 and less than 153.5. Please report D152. 2.27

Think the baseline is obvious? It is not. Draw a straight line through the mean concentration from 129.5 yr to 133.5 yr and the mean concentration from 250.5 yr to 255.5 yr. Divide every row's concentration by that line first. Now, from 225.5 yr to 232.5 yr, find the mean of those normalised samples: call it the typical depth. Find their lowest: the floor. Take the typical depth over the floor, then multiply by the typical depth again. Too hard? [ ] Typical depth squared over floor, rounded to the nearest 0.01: 1.01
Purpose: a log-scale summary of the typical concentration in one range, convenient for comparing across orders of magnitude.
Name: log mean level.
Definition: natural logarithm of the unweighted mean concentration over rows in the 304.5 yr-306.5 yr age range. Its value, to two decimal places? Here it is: 5.40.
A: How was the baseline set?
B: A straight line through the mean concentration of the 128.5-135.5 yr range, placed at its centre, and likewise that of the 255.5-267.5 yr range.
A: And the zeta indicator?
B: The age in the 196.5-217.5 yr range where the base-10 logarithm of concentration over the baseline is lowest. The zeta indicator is 214.0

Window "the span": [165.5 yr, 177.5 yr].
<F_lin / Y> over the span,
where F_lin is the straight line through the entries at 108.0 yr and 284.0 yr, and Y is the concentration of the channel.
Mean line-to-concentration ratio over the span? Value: 1.06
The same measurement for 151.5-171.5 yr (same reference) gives 1.03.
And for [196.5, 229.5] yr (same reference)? 1.09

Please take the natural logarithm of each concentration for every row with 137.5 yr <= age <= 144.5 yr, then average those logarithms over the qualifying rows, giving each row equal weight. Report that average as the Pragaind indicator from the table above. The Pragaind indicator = 5.19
